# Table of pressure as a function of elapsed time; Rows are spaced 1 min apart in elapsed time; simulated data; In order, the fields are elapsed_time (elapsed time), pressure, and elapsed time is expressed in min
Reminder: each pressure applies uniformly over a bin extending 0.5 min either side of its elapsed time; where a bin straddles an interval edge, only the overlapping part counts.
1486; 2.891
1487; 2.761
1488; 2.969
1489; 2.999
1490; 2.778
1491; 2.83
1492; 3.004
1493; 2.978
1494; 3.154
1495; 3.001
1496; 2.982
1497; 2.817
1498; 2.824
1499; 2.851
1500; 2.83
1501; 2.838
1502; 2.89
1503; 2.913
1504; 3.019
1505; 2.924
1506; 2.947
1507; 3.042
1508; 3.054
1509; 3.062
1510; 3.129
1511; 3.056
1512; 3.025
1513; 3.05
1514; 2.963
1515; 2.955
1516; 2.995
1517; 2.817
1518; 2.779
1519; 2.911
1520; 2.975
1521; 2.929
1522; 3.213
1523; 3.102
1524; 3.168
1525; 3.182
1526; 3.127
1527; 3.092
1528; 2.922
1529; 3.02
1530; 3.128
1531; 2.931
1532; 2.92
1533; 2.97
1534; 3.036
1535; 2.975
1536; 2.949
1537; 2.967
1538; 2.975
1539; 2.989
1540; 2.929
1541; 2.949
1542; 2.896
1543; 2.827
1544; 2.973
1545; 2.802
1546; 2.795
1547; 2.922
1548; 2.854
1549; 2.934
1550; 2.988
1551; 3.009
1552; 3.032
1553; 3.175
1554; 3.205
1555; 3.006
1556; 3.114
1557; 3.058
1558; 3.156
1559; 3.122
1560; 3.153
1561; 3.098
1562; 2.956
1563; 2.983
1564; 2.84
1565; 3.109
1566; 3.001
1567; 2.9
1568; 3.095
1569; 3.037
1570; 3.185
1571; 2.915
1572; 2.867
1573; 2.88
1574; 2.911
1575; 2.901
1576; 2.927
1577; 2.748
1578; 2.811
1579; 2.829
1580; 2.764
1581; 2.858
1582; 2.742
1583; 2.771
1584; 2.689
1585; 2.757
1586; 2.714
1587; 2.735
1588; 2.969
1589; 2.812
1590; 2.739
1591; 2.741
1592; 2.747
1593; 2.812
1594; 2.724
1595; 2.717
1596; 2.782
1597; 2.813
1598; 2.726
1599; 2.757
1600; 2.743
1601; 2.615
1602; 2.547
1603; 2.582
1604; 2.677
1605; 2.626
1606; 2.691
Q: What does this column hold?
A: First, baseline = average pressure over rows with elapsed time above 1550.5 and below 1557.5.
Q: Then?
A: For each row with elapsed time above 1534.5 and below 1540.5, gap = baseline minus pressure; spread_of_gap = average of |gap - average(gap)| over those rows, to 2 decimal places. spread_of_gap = 0.02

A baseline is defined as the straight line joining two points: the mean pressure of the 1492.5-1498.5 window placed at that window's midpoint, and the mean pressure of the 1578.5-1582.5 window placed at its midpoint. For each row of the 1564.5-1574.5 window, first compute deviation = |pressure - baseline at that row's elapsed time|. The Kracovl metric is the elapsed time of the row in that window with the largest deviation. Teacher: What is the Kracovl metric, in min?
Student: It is 1570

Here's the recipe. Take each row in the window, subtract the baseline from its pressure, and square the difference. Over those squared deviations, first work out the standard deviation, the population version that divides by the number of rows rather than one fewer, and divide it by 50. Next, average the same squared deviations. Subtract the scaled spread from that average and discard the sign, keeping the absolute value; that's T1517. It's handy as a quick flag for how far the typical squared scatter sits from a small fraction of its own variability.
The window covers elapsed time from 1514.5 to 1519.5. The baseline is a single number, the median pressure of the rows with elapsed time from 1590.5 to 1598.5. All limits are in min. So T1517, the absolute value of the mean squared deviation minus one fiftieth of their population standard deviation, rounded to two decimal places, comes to 0.03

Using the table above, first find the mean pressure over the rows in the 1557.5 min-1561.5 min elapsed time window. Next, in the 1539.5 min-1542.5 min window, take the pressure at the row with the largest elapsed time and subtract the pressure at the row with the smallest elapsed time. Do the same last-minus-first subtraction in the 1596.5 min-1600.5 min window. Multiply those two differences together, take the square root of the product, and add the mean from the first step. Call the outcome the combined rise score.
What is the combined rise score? 3.18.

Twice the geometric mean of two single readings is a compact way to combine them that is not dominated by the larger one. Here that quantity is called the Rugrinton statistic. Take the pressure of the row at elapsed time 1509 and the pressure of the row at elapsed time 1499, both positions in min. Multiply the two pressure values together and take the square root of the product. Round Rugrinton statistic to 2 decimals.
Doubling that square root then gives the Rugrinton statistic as 5.91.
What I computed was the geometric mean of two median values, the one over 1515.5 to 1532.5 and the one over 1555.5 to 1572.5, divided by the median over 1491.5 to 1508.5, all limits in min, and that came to 1.03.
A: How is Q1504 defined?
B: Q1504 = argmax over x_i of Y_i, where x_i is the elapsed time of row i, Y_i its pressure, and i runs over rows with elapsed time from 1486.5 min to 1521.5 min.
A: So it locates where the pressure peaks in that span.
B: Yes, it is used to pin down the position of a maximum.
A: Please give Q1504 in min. 1494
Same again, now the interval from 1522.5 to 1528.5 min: 1525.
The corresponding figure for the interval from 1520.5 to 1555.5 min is 1522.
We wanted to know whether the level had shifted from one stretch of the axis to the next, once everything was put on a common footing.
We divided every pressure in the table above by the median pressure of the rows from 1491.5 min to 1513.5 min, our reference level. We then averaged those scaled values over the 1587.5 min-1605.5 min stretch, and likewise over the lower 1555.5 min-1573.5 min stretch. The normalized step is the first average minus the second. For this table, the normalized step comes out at -0.10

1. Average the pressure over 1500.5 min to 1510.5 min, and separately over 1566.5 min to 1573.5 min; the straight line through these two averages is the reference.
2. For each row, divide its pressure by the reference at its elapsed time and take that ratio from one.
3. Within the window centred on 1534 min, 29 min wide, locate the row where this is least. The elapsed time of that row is 1522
